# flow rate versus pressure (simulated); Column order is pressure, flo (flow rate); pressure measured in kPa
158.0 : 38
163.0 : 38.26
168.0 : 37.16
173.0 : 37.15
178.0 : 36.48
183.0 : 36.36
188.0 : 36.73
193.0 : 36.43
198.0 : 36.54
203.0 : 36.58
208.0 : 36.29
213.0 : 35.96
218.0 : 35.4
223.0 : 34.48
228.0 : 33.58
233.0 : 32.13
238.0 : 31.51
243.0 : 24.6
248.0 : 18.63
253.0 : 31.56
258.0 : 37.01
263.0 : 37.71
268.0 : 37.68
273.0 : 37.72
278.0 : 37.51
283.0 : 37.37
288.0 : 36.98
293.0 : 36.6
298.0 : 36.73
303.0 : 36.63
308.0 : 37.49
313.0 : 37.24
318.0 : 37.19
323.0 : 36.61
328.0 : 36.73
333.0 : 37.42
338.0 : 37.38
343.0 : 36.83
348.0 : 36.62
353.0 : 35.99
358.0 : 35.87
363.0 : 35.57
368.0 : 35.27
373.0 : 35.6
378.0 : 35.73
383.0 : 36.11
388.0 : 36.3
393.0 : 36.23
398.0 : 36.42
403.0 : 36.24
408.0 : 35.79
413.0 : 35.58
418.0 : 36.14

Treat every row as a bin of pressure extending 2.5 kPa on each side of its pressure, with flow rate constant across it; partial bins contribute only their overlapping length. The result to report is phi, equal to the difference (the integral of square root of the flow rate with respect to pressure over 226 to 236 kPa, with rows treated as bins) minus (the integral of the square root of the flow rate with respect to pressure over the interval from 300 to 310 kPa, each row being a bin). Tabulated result -3.6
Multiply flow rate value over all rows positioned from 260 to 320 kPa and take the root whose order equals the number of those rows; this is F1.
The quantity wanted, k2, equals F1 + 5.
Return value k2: 42.2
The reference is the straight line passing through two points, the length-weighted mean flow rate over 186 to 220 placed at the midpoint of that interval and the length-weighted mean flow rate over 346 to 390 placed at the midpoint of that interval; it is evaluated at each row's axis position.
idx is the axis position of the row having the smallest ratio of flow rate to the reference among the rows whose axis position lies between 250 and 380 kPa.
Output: 253.0 kPa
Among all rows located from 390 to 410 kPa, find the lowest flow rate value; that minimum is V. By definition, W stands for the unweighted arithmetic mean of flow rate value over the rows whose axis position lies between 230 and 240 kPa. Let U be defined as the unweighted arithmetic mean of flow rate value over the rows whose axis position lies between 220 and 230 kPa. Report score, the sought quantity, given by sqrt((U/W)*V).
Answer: 6.2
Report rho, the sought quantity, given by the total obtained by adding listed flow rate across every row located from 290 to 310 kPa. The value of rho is 147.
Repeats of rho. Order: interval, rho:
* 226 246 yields 122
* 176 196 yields 146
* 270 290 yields 150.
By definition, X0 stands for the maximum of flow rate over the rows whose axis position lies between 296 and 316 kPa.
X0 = 37.49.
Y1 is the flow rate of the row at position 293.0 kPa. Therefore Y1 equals 36.6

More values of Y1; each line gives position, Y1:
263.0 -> 37.71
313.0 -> 37.24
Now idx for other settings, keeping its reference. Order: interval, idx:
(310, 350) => 323.0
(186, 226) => 223.0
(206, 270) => 248.0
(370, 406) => 373.0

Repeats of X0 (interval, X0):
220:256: 34.48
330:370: 37.42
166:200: 37.16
